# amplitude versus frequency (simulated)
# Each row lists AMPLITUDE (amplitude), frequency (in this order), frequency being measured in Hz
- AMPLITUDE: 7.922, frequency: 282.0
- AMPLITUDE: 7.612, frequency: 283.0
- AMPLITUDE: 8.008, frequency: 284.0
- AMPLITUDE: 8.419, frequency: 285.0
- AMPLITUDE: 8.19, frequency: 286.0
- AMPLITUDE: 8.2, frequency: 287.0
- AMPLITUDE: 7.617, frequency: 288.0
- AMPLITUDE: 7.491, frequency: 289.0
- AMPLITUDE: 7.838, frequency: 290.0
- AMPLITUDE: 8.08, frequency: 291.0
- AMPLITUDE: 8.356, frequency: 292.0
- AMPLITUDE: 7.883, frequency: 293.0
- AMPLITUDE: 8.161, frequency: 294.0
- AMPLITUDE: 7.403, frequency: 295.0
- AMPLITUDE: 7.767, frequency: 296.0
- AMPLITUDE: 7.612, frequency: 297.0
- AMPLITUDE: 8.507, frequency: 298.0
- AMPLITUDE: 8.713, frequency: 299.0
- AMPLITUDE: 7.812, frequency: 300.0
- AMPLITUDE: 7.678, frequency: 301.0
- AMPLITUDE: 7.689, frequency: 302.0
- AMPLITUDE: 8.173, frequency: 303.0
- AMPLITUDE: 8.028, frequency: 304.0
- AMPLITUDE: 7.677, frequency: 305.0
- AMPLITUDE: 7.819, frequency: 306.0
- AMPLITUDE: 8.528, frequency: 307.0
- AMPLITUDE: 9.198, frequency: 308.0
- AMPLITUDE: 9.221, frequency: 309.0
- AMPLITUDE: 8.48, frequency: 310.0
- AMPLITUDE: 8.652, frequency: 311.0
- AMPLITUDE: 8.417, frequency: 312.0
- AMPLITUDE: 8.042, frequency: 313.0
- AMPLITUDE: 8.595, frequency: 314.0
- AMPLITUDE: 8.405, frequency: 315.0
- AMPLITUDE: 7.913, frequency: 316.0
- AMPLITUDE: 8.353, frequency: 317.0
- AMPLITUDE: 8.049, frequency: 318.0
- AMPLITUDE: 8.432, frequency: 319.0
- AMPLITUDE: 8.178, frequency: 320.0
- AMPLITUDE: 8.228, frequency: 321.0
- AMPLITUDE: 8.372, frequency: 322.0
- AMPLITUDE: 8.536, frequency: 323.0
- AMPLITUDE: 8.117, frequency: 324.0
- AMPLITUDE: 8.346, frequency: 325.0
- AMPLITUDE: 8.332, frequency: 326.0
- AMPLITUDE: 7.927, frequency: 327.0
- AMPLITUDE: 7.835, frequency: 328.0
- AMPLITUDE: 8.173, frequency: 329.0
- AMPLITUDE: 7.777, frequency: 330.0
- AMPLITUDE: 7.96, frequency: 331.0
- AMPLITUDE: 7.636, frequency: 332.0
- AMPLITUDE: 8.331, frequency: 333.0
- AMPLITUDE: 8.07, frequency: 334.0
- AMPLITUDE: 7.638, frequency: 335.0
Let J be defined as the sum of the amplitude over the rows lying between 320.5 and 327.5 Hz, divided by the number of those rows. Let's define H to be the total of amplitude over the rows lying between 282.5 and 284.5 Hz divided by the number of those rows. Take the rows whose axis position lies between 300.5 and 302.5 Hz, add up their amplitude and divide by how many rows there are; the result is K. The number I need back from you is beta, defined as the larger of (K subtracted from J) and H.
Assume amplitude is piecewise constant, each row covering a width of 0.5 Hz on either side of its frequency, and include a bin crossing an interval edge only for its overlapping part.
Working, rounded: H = 7.8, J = 8.27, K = 7.68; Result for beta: 7.8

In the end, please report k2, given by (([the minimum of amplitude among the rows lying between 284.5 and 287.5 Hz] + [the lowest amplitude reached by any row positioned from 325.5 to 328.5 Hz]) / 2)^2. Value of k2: 64.2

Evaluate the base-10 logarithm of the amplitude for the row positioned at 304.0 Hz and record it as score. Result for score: 0.905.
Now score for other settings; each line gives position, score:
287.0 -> 0.914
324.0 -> 0.909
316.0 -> 0.898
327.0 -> 0.899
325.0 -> 0.921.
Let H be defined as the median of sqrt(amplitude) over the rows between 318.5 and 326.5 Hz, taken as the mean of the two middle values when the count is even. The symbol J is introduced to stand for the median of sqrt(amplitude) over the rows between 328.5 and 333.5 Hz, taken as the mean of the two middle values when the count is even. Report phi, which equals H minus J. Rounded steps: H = 2.89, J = 2.82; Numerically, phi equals 0.066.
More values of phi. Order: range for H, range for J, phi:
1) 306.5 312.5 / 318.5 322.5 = 0.050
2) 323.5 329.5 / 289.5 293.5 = 0.029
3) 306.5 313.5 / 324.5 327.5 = 0.034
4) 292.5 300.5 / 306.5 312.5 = -0.130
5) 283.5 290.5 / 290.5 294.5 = -0.020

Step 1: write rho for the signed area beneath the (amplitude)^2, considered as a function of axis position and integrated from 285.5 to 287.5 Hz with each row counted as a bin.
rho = 134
